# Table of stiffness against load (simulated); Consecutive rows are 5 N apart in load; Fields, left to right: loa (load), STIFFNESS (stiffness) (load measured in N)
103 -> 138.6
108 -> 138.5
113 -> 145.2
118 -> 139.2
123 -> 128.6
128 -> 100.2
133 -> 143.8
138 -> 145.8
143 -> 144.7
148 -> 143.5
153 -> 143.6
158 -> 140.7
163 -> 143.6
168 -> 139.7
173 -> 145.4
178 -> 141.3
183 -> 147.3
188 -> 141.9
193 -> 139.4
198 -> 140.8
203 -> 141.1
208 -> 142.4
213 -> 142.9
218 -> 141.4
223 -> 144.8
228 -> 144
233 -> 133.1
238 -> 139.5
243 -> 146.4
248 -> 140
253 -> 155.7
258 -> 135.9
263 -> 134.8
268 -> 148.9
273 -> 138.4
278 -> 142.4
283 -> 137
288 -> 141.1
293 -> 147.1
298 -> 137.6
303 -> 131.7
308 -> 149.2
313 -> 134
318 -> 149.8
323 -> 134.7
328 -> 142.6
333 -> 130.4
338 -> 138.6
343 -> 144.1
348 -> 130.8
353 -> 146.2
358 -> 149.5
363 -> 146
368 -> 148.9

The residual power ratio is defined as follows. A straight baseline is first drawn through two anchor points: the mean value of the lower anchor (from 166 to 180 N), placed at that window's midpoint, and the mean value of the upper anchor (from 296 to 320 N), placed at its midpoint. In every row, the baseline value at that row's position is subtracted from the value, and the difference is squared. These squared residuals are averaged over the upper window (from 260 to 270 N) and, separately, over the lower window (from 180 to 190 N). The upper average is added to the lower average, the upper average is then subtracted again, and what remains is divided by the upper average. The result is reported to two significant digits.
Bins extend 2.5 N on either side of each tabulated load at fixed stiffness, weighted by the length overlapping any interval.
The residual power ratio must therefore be 0.28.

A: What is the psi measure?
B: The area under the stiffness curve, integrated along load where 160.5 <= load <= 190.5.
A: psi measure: 4296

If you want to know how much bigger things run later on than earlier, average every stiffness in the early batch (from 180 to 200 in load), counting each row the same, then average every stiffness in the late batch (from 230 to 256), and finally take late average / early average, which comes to 1.00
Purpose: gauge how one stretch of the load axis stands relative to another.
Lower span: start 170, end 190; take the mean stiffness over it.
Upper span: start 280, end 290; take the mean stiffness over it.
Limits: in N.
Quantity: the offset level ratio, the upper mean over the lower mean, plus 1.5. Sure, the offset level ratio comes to 2.47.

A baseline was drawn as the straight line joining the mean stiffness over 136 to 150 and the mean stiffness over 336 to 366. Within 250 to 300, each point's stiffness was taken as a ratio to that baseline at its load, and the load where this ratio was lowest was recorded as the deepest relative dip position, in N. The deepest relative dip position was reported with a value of 263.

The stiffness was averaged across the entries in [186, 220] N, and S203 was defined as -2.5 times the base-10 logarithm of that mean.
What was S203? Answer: -5.376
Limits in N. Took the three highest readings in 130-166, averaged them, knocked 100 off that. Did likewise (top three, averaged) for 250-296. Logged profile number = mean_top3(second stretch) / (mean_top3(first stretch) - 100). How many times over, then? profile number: 3.363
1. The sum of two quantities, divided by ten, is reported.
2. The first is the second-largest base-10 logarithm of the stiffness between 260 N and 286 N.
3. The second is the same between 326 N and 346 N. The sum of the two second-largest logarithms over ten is 0.431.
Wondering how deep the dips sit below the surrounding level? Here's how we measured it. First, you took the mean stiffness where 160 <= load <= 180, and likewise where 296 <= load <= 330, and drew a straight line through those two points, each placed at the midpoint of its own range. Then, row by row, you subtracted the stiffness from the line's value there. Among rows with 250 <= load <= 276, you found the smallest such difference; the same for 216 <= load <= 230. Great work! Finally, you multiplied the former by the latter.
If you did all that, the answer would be 48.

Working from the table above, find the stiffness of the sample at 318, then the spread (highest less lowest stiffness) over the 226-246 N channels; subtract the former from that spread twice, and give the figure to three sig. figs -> -286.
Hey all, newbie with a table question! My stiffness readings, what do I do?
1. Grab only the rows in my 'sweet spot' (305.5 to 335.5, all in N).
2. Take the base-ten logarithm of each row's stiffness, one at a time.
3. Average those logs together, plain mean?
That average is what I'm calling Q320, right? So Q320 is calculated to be 2.15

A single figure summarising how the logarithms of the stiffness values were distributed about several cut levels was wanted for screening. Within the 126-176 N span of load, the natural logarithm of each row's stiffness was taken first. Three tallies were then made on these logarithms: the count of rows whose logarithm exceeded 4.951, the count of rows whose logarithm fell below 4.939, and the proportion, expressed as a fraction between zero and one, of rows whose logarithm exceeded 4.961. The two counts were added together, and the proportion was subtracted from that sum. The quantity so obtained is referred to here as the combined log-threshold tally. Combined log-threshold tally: 7.3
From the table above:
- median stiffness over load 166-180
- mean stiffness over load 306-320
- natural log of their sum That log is 5.65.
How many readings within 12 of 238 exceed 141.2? 2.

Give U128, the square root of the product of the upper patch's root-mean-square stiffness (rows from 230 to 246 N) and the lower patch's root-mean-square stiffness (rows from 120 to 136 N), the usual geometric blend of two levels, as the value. 132.4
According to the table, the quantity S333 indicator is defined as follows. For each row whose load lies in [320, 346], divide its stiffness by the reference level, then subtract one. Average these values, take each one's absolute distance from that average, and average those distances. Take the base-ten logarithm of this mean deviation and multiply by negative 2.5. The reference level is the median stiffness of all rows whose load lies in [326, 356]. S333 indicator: 3.8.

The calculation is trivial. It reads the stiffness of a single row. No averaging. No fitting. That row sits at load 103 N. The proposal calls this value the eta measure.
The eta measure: 138.6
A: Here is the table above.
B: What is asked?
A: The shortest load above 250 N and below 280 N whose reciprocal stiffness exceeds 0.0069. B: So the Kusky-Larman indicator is 258 N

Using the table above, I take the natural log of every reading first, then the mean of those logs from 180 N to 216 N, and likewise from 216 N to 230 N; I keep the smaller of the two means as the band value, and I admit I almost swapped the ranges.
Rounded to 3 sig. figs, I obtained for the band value 4.96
